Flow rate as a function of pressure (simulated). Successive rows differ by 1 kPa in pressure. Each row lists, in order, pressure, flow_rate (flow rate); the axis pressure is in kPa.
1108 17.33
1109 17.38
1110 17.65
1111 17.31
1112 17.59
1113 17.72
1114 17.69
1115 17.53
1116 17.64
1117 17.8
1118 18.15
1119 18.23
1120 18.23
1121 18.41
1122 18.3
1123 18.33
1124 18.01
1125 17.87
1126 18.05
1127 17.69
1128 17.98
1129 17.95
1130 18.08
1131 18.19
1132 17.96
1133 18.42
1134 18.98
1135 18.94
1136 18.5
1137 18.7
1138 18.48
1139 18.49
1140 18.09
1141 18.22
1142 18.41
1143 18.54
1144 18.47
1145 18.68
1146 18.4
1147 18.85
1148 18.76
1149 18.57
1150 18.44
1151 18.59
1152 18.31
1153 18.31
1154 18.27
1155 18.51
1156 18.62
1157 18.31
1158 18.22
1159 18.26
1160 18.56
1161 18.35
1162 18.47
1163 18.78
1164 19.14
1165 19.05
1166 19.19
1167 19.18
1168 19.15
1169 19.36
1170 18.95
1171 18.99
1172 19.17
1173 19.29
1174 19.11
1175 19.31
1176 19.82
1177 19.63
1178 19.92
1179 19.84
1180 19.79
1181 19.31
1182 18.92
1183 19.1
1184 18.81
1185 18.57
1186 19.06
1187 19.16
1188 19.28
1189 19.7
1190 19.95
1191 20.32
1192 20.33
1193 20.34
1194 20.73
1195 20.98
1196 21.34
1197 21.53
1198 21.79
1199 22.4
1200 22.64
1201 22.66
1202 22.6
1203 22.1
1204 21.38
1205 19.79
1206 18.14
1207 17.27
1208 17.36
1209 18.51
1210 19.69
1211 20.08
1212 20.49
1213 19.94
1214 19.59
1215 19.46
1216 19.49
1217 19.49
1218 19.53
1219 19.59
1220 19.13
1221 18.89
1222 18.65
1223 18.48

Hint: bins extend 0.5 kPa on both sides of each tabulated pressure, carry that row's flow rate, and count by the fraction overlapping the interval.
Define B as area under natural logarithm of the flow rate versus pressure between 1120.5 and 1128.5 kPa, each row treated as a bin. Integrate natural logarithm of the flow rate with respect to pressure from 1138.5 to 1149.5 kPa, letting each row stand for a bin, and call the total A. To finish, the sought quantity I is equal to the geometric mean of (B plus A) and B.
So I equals 36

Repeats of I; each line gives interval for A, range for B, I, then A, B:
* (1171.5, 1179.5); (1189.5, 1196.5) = 31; 24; 21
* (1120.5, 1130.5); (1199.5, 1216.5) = 64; 29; 51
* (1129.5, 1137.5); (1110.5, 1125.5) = 54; 23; 43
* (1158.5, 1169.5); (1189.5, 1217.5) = 99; 32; 84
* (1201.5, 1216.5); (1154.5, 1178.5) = 90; 45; 71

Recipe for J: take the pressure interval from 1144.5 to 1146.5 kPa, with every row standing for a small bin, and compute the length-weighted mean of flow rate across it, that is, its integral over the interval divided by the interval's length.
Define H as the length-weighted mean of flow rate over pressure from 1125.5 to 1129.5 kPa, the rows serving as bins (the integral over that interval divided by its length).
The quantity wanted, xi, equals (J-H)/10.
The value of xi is 0.06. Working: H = 17.9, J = 18.5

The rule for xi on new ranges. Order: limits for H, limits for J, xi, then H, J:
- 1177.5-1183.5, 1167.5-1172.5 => -0.04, 19.5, 19.1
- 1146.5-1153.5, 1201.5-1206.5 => 0.23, 18.5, 20.8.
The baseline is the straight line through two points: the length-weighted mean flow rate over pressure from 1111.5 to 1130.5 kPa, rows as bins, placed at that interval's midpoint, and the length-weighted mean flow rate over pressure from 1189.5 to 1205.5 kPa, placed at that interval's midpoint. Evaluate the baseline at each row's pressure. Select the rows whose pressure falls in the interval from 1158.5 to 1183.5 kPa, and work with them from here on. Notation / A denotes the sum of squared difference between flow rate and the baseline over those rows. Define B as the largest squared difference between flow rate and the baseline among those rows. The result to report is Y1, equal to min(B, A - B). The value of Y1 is 2.9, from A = 27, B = 3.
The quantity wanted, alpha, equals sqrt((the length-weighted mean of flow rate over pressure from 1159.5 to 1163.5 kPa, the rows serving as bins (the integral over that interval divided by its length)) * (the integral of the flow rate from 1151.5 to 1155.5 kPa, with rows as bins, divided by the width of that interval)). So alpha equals 18.4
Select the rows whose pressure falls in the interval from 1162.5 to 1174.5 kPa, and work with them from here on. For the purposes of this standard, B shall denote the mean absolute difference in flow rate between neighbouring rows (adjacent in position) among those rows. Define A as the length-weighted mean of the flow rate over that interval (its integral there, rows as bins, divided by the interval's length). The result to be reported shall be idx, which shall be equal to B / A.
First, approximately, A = 19.1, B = 0.161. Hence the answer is 0.008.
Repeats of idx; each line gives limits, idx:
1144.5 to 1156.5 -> 0.010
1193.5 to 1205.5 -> 0.020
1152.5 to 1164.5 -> 0.010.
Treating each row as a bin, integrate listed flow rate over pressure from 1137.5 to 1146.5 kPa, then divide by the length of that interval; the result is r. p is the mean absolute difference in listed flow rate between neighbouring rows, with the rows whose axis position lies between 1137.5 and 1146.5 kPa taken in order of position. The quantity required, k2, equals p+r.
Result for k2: 18.6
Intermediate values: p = 0.18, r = 18.4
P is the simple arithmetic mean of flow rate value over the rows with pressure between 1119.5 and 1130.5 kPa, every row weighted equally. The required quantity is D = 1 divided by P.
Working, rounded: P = 18.1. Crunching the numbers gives 0.055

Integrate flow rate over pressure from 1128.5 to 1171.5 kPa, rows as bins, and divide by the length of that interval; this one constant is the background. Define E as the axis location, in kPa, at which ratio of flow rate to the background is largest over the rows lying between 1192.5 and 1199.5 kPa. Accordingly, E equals 1199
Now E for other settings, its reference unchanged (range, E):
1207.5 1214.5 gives 1212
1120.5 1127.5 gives 1121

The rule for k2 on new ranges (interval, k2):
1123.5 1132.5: 18.2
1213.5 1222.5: 19.5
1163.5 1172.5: 19.3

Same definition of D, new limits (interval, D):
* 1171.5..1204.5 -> 0.049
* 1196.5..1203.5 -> 0.045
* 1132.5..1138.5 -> 0.054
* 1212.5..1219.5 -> 0.051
